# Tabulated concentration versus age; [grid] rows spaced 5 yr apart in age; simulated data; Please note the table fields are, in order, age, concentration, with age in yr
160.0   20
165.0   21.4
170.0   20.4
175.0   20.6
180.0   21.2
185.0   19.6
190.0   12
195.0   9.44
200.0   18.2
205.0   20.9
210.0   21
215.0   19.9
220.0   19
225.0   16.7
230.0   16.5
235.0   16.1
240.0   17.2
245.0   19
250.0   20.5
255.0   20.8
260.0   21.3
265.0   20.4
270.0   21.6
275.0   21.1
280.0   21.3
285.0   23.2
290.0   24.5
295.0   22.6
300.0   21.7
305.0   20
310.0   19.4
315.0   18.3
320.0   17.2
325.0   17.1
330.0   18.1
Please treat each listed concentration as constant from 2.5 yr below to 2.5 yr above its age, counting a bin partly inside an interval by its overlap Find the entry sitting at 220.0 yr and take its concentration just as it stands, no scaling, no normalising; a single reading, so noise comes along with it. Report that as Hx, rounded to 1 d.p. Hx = 19.0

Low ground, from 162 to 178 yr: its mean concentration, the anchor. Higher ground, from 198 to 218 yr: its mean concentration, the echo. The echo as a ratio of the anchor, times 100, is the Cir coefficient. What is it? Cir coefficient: 96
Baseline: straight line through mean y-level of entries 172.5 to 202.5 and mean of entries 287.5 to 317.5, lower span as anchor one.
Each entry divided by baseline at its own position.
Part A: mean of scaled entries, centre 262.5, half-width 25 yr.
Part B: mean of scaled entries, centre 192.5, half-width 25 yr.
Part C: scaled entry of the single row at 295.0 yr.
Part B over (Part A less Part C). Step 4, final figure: -31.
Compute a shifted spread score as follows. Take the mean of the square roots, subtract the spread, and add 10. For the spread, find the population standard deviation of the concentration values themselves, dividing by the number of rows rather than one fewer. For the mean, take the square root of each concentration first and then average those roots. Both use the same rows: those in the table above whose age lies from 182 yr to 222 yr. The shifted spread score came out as 10.1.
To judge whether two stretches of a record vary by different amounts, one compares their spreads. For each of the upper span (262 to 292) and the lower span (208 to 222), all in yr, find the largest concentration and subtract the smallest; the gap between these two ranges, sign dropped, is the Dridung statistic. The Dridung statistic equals 2.1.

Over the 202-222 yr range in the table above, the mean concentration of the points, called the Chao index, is 20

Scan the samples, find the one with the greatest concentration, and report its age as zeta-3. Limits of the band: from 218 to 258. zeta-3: 255.0 yr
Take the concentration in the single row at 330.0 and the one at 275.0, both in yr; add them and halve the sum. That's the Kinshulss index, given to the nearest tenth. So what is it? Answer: 19.6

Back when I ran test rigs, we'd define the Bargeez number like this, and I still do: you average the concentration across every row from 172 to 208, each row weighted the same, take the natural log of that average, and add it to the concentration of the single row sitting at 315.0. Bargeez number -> 21.2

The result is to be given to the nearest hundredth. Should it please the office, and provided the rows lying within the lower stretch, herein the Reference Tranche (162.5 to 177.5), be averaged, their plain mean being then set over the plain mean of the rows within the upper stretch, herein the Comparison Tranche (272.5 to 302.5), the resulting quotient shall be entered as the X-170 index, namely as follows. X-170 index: 0.93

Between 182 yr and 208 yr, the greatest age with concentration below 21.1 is 205.0 yr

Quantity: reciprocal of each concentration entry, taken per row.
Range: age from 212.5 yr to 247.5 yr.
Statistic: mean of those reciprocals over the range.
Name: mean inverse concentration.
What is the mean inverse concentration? 0.057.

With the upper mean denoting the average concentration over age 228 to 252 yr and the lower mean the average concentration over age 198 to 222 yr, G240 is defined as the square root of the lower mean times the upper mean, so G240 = 18.8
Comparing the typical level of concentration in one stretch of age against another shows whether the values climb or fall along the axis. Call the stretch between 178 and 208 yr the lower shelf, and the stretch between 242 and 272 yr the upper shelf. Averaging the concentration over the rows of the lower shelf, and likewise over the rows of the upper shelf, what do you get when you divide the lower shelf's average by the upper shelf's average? 0.82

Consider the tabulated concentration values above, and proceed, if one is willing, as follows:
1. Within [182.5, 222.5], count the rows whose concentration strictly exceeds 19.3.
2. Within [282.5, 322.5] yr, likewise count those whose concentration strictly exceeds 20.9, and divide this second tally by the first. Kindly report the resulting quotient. 1.0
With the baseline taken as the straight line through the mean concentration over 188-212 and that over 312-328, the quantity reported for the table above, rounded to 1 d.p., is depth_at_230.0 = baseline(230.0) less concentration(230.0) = 0.1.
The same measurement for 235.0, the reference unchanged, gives 0.6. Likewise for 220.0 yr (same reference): -2.5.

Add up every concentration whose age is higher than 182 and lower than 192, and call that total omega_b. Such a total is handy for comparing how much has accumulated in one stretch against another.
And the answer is 32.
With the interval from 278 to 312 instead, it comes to 153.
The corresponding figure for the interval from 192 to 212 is 70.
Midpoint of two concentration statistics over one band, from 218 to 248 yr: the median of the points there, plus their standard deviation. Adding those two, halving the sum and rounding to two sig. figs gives 9.1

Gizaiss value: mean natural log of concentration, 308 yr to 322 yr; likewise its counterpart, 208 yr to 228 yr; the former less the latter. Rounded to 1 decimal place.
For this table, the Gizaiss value 0.0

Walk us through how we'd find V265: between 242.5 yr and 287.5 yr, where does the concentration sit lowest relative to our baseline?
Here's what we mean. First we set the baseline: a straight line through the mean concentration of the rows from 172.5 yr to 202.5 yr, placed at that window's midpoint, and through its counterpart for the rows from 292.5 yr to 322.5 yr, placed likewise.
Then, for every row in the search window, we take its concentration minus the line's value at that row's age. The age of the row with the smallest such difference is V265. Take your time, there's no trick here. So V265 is 245.0 yr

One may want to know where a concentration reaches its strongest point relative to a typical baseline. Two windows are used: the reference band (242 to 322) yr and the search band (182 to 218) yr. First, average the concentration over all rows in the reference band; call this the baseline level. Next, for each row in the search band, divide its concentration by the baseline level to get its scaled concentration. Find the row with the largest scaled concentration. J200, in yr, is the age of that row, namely 210.0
